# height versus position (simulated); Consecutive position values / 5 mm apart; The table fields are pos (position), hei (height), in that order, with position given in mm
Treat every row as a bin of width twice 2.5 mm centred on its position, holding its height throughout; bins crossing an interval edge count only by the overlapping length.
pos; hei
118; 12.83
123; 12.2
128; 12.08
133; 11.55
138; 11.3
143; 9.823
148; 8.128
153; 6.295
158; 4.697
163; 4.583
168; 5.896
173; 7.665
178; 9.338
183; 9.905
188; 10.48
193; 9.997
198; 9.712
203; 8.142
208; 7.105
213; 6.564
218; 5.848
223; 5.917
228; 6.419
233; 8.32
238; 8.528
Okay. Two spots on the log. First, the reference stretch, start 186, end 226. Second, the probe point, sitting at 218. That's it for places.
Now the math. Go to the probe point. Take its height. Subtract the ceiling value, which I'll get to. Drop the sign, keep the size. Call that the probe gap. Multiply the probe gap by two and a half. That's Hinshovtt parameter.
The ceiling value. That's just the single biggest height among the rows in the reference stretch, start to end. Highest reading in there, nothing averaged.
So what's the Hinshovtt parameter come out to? 12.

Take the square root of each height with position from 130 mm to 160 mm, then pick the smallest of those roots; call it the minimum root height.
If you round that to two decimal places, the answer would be 2.17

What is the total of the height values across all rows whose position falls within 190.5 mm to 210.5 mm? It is 35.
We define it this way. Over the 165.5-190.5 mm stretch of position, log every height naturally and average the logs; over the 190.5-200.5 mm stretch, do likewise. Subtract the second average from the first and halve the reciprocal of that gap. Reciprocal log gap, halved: -3.3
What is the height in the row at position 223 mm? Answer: 5.917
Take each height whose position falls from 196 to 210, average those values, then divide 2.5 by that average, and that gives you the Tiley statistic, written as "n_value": 0.30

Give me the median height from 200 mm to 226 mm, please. 7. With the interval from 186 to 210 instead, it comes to 10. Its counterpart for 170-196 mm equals 10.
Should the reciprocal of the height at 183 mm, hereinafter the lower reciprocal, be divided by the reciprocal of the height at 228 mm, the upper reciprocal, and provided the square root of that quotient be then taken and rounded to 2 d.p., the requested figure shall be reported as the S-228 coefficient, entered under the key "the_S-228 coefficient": 0.81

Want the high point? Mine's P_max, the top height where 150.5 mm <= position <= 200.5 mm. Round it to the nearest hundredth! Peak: 10.48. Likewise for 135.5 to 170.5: 11.30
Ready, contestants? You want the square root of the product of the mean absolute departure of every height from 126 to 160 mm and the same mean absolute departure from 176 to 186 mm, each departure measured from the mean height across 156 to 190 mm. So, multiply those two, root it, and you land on 2.4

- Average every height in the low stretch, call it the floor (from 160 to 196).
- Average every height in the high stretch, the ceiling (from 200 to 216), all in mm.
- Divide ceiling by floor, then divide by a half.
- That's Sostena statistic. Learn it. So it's 1.8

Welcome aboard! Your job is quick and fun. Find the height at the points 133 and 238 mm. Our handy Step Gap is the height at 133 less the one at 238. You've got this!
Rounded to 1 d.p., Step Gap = 3.0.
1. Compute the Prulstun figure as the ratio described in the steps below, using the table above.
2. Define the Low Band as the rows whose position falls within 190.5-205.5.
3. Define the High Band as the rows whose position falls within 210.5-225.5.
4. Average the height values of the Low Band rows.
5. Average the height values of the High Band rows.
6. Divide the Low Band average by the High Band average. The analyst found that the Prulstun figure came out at 1.5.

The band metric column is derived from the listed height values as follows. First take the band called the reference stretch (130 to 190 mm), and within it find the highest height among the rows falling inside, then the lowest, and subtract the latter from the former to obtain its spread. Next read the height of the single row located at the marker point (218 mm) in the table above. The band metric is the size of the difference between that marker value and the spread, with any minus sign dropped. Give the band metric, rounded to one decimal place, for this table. 1.1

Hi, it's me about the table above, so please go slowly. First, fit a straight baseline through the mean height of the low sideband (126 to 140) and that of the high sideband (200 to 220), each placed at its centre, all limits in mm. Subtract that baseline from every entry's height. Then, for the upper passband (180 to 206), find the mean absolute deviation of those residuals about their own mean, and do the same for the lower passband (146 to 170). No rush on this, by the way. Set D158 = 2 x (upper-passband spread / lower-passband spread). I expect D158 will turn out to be 1.1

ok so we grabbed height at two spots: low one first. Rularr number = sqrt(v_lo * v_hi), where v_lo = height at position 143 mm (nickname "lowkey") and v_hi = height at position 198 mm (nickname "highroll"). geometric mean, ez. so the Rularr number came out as 9.8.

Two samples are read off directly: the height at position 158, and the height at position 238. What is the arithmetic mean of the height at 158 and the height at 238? 6.6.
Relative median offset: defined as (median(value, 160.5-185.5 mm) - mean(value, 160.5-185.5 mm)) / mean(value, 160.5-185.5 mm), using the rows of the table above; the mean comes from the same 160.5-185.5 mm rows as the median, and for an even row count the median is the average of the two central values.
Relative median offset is 0.025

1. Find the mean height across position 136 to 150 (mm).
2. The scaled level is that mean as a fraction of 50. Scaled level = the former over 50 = 0.20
